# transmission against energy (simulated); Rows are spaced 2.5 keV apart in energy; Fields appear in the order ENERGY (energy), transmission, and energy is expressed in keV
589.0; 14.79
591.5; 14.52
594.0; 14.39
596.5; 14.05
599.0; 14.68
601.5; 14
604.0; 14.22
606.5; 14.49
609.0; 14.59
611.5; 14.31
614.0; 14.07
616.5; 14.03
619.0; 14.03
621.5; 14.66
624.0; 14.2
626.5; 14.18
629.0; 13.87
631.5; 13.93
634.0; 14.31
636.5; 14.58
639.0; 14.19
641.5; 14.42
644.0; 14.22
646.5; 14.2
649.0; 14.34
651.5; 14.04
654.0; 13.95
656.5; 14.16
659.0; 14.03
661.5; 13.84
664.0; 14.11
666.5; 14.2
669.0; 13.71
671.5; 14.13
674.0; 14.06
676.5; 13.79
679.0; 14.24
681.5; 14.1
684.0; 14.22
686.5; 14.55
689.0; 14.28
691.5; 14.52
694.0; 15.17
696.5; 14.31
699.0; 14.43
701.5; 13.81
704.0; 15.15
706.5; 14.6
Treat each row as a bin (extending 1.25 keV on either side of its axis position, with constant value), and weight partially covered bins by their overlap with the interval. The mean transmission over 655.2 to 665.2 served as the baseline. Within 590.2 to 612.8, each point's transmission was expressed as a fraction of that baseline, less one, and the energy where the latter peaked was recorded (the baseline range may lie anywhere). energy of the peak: 599.0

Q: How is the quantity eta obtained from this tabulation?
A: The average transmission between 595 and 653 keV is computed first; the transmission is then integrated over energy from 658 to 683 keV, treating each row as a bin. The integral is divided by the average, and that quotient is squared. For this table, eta 606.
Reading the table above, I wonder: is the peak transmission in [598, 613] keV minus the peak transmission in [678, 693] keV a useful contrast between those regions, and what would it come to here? 0.13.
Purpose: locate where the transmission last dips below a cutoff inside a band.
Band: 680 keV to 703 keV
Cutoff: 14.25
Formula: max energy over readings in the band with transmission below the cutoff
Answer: 701.5 keV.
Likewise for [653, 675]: 674.0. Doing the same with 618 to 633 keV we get 631.5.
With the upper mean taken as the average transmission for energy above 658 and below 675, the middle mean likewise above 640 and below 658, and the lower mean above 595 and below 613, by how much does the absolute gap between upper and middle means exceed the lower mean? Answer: -14.2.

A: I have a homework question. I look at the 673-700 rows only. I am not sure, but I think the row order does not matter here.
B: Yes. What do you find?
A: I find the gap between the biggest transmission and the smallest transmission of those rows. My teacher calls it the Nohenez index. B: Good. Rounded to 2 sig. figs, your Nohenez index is 1.4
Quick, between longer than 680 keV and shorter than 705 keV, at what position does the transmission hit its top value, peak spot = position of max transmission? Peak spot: 694.0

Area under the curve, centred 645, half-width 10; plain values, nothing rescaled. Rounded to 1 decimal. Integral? 284.9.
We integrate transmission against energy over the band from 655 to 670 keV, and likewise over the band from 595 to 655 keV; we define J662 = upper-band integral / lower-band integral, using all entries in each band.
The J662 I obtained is 0.2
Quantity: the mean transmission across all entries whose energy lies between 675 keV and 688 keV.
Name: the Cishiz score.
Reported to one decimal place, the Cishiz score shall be 14.2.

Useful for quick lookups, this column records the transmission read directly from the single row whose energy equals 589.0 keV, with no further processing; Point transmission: 14.79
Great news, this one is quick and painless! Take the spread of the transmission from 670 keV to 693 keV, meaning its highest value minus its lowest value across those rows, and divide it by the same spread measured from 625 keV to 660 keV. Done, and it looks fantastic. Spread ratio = 1.07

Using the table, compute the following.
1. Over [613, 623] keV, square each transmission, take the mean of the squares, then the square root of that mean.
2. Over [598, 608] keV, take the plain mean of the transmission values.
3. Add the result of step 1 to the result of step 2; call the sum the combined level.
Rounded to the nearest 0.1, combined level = 28.5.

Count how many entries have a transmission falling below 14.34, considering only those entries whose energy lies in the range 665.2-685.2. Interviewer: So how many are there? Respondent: 8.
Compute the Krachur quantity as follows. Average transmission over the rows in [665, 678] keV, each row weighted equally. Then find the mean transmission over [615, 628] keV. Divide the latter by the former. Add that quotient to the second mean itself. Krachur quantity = 15.2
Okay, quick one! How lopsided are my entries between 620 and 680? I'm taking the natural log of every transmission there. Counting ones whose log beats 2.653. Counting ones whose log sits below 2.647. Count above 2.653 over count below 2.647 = 1.0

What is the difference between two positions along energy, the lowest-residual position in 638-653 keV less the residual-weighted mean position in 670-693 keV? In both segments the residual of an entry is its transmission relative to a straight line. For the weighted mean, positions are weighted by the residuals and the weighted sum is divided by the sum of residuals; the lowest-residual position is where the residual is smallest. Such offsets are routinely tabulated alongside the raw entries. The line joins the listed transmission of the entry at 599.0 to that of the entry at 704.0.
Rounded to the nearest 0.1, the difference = -29.0 keV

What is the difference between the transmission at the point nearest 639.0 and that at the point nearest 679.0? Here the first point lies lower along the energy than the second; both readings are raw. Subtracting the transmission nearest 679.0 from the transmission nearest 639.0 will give -0.05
